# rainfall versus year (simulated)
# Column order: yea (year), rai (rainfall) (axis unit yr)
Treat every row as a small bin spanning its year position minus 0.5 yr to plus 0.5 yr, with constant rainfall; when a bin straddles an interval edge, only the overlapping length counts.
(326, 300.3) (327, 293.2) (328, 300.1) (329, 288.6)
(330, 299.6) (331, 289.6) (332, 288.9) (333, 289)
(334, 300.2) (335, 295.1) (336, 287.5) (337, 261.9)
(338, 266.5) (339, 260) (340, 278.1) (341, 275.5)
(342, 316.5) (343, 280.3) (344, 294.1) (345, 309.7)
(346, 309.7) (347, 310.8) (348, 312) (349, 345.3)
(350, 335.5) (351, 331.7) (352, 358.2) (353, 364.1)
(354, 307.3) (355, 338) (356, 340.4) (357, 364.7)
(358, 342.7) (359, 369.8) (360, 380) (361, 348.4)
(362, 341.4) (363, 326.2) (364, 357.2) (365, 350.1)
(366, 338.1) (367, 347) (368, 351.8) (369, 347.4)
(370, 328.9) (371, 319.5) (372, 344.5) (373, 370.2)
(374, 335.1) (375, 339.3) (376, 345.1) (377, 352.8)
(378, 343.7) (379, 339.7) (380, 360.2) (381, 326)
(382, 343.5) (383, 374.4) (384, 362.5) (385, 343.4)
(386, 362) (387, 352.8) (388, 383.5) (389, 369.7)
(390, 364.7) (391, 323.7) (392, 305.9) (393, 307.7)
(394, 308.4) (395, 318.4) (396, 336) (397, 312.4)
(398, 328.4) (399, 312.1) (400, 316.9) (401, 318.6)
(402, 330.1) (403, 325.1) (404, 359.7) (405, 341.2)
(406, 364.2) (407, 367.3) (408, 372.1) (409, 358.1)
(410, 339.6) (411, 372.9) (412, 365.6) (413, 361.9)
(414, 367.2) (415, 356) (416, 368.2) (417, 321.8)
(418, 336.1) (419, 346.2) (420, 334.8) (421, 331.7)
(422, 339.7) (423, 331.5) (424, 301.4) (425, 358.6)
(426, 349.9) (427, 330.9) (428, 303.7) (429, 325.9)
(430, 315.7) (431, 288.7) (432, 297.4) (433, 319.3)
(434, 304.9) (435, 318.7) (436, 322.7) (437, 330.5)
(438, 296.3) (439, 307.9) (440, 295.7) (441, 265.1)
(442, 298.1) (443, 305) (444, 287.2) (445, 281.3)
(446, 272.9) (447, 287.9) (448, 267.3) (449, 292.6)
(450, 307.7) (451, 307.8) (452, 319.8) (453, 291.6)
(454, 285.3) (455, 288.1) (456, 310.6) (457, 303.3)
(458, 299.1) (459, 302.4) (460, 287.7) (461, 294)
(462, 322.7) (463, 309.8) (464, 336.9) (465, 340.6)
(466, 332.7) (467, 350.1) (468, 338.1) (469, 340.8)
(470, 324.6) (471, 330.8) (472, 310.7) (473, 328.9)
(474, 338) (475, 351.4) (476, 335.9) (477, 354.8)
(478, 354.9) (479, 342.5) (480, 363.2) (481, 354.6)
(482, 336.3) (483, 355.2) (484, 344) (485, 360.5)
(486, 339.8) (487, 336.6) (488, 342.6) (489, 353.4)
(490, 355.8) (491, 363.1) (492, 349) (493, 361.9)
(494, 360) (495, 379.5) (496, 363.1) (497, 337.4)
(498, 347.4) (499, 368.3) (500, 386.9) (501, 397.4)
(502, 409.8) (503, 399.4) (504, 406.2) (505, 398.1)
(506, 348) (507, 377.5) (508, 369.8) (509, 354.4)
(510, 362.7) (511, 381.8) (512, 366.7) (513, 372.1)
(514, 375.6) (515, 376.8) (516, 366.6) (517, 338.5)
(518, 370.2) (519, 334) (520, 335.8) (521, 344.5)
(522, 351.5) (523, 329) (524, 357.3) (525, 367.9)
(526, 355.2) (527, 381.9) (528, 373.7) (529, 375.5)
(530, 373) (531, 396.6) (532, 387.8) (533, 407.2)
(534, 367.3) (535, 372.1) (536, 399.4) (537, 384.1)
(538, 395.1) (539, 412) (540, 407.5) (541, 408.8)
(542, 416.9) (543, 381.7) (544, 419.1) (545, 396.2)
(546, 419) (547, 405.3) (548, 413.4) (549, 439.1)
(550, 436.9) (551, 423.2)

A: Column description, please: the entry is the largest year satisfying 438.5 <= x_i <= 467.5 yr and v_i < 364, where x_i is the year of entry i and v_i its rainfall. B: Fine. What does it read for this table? 467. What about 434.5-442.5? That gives 442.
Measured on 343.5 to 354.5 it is 354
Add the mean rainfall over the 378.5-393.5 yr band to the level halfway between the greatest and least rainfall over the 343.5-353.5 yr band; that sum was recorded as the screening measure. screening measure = 677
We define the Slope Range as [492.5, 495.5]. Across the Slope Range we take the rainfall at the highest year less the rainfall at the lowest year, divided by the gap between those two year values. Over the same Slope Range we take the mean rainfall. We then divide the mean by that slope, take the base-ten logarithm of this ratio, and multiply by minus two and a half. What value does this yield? -4.1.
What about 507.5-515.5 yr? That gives -6.4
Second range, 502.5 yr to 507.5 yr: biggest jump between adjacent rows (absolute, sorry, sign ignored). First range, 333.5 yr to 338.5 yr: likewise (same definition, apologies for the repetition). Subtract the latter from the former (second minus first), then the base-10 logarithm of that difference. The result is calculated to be 1.4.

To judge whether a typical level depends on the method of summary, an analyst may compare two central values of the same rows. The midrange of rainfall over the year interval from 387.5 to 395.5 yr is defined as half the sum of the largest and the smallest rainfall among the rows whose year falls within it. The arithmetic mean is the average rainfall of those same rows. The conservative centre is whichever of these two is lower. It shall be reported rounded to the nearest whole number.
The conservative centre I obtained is 335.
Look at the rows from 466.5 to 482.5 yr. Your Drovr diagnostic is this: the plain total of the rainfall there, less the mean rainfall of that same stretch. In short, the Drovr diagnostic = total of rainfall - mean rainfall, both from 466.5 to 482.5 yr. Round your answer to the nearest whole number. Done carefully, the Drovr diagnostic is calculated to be 5115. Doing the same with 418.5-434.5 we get 4857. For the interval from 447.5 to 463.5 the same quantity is 4490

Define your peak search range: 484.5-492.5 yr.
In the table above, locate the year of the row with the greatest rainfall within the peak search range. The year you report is 491 yr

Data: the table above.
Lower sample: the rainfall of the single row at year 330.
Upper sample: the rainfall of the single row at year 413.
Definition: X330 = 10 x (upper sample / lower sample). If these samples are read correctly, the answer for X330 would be 12.1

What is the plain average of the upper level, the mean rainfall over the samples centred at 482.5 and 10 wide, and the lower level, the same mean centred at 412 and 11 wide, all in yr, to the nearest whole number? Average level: 354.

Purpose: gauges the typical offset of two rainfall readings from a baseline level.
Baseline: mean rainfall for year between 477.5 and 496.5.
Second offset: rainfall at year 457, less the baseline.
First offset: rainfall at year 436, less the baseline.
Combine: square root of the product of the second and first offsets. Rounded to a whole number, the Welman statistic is 39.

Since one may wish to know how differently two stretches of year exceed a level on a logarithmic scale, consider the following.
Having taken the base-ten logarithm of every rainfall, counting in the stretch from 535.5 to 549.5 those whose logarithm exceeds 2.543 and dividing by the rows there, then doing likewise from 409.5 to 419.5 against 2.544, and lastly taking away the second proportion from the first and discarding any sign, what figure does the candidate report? 0.40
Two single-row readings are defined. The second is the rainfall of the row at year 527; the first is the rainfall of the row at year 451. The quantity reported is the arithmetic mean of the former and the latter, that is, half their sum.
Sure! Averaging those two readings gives 345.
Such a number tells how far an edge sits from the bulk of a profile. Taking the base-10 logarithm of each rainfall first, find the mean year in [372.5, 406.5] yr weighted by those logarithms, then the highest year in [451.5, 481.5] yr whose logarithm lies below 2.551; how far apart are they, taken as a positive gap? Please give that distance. 91.5 yr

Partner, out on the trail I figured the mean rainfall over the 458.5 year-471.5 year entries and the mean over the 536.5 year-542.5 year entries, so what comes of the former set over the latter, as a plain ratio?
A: 0.80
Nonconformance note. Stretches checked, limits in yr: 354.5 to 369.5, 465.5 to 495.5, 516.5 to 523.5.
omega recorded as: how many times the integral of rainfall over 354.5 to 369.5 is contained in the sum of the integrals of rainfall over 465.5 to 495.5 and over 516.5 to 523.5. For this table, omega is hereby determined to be 2.4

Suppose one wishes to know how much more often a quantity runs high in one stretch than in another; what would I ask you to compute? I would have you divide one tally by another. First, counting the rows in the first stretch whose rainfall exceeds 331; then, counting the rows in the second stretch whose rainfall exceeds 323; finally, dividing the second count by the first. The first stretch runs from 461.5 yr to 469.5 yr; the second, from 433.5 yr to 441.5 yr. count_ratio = 0.17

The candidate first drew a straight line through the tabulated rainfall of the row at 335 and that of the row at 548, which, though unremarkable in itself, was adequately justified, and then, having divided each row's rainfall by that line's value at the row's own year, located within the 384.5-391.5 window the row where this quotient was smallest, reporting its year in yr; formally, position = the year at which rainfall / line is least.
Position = 391 yr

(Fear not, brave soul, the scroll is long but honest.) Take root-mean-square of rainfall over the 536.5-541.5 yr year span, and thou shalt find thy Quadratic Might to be 402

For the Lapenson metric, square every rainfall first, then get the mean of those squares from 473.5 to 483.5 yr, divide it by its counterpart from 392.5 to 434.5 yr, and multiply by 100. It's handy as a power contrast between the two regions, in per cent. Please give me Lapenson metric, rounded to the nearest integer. 108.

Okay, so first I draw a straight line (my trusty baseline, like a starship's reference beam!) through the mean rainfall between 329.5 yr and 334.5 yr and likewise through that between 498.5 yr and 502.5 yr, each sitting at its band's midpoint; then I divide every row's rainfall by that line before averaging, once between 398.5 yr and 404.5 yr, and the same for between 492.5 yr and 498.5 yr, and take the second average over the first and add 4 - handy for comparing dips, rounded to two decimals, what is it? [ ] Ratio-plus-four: 4.94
